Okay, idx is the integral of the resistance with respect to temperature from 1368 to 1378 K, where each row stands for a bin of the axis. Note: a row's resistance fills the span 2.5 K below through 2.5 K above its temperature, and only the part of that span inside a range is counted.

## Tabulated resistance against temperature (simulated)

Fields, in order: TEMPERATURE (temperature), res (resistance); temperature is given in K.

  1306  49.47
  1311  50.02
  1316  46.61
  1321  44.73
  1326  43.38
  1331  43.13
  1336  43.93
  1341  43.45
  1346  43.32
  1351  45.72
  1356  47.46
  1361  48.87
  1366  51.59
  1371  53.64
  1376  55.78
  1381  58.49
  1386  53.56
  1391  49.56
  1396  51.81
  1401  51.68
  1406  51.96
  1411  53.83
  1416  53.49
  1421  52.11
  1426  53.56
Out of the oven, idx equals 545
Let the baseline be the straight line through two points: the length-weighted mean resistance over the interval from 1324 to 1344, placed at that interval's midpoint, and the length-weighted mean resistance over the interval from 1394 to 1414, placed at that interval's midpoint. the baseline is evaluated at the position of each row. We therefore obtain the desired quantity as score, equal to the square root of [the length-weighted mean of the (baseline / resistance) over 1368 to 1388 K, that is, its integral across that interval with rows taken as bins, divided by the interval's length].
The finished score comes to 0.94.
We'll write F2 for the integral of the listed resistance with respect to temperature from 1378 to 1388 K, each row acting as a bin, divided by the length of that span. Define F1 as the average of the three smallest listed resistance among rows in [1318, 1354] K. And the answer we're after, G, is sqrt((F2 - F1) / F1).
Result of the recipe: 0.55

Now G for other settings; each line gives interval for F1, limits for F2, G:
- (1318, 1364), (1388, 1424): 0.45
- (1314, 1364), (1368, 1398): 0.49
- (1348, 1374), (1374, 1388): 0.43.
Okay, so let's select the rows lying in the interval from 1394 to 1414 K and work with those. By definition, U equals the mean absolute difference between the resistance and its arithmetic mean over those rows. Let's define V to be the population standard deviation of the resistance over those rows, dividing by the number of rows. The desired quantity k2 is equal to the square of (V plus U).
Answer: 3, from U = 0.8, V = 0.9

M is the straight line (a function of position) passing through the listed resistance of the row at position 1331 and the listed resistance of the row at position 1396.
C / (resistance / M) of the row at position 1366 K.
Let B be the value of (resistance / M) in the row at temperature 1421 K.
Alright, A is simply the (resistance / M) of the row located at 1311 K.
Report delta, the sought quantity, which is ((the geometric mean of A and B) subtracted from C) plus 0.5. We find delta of 0.50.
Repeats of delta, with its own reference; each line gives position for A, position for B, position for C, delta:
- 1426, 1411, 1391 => 0.49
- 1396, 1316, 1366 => 0.51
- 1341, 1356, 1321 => 0.57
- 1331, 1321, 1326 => 0.49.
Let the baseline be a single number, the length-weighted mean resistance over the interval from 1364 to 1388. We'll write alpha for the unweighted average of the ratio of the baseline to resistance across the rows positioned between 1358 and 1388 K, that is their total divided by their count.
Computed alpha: 1.02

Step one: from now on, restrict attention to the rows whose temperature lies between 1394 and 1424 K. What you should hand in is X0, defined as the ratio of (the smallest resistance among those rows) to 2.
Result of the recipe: 26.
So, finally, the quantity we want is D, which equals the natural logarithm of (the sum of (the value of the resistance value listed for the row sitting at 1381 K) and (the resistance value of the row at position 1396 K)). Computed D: 4.70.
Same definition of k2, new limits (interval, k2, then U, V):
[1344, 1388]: 77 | 4.1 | 4.7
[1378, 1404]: 29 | 2.4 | 3.0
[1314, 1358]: 8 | 1.3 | 1.5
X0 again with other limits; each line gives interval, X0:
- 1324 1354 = 22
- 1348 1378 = 23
